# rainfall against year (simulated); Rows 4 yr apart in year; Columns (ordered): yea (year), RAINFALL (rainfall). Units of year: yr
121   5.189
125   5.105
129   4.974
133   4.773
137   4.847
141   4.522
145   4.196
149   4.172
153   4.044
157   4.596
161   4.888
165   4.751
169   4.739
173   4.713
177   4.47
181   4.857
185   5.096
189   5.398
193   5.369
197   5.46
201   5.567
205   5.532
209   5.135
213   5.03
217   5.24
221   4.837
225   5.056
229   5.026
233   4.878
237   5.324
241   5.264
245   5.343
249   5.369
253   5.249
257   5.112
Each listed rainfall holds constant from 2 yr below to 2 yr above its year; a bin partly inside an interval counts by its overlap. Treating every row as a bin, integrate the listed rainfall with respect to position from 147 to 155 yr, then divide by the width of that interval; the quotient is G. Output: 4.1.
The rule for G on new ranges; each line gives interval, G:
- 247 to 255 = 5.3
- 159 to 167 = 4.8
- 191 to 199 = 5.4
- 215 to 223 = 5.0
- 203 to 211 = 5.3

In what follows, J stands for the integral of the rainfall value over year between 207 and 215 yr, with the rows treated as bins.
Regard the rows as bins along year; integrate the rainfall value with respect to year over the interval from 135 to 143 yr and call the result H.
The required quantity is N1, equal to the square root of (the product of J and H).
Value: 39.0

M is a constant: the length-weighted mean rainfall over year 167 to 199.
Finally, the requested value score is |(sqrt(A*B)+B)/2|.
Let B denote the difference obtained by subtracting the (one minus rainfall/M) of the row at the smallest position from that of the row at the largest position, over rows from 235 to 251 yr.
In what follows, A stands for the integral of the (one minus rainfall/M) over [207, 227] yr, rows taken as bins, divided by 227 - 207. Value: 0.00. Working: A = -0.01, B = -0.009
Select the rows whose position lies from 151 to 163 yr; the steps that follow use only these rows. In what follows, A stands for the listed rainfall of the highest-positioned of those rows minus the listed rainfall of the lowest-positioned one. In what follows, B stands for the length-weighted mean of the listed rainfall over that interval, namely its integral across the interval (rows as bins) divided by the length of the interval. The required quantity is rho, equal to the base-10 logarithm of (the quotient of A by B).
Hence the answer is -0.7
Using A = 0.8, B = 4.5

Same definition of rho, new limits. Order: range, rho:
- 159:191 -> -1.0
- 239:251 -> -1.7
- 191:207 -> -1.5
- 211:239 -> -1.2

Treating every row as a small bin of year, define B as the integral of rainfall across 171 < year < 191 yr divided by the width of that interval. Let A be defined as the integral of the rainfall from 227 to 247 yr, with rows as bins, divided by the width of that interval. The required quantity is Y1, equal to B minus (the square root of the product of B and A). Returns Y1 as -0.13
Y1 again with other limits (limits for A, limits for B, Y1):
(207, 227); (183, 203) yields 0.16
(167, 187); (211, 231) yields 0.13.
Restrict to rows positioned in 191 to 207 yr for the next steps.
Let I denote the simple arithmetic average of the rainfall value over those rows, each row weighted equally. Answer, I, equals 5.48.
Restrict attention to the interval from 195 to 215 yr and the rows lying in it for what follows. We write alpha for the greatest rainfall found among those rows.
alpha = 5.567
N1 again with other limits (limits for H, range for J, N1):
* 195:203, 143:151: 38.4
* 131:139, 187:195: 40.7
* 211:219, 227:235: 40.3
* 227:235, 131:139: 39.0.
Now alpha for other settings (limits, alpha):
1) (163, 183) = 4.857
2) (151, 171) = 4.888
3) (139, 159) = 4.596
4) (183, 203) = 5.567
